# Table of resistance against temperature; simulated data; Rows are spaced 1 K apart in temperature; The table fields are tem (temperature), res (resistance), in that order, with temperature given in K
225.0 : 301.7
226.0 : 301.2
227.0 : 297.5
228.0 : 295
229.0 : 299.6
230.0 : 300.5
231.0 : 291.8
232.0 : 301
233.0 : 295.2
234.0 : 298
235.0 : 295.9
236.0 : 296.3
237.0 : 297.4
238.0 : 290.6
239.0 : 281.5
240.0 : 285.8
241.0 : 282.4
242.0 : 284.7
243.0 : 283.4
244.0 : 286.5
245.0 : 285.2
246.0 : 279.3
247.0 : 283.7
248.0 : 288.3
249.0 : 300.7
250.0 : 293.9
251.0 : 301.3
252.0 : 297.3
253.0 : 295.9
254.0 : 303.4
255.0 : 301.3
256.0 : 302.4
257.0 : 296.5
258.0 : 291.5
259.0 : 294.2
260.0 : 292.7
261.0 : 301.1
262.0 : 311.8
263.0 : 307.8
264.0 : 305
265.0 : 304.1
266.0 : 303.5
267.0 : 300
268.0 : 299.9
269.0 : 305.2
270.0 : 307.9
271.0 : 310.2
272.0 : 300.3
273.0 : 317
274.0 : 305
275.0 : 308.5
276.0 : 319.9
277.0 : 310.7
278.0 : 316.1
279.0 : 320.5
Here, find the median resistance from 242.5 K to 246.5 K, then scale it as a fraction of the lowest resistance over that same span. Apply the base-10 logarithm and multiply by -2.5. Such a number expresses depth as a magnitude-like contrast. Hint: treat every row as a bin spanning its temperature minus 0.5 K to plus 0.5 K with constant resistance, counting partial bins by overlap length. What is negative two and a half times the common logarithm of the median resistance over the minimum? -0.019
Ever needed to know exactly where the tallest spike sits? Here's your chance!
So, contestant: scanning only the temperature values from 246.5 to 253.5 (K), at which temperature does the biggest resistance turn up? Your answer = 251.0 K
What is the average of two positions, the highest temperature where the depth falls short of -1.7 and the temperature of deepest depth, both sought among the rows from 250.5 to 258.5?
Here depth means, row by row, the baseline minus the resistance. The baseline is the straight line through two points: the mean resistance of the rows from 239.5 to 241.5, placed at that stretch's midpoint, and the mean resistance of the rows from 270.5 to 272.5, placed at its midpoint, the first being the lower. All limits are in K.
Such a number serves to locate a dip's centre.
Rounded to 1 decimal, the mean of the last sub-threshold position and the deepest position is 257.0 K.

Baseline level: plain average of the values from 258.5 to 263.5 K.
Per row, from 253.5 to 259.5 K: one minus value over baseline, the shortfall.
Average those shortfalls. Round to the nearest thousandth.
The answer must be 0.011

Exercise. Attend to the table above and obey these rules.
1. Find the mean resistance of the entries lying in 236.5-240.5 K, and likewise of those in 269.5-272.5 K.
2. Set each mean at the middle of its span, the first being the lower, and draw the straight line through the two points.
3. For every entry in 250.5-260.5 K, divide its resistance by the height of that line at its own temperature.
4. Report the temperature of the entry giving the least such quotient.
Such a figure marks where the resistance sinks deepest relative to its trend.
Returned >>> 258.0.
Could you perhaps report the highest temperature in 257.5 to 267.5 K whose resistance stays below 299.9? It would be 260.0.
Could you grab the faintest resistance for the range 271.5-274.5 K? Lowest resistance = 300.3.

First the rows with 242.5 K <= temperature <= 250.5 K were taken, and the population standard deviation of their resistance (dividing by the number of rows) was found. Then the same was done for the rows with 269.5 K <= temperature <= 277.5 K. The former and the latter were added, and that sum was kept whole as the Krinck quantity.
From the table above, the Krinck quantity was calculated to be 12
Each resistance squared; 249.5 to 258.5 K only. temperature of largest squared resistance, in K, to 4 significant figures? 254.0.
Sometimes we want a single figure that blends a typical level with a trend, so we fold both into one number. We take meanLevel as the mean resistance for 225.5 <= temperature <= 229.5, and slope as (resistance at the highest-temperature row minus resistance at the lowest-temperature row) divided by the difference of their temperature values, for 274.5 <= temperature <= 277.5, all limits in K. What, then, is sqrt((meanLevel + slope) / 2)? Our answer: 12.2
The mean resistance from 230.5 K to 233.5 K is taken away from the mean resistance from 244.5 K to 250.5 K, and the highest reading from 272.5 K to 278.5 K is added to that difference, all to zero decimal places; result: 312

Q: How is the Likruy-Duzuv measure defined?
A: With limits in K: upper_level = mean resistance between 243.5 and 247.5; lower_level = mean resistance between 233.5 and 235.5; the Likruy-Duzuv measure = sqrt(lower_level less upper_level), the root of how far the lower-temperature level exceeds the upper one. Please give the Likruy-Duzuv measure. 3.64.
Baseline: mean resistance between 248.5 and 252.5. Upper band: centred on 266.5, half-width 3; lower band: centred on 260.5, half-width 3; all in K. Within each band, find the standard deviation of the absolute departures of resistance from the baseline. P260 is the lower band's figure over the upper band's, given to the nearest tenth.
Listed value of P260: 1.6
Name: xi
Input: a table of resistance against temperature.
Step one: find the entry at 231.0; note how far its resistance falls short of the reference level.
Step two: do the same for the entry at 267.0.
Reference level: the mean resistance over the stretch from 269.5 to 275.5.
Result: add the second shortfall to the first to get 24.5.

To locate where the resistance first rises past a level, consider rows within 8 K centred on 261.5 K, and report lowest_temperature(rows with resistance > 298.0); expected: 261.0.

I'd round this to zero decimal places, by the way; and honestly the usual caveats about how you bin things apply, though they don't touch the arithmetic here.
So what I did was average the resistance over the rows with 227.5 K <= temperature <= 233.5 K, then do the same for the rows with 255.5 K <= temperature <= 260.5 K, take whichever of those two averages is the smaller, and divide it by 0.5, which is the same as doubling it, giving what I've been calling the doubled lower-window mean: 591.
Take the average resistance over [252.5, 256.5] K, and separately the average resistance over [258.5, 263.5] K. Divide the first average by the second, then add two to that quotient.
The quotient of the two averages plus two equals 3.00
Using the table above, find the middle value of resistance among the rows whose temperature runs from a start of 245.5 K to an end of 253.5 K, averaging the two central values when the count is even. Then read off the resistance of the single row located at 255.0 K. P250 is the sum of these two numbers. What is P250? 596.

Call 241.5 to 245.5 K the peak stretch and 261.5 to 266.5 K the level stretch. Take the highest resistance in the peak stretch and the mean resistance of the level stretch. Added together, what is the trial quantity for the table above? 593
